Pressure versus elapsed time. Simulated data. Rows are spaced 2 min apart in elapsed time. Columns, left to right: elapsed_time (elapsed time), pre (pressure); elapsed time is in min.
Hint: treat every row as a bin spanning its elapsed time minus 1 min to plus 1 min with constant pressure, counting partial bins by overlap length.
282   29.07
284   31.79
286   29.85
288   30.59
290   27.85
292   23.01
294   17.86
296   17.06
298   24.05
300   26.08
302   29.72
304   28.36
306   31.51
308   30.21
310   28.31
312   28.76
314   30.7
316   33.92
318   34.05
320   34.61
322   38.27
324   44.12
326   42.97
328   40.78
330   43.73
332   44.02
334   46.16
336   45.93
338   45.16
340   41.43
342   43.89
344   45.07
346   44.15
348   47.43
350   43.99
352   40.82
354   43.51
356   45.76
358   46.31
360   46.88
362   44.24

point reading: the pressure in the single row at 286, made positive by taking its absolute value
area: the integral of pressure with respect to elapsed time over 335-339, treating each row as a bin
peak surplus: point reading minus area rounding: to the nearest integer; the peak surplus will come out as -152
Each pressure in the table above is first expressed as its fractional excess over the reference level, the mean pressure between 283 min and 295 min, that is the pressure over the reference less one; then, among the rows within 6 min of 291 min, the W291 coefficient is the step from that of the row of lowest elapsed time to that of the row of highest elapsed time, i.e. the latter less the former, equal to -0.5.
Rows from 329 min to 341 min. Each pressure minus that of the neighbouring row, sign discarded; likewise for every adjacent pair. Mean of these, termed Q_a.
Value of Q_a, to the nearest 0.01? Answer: 1.43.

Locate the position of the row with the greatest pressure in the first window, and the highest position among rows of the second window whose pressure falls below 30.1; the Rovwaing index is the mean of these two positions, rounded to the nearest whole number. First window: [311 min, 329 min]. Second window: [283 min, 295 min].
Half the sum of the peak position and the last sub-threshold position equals 309 min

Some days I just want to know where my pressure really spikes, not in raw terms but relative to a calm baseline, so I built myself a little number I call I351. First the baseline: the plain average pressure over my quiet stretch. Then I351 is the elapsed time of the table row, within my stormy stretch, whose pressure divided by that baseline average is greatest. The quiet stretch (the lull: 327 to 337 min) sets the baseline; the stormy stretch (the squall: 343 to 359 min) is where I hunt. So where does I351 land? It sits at 348 min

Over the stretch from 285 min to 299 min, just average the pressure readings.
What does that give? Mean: 24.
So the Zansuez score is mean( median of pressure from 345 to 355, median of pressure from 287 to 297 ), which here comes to 33.5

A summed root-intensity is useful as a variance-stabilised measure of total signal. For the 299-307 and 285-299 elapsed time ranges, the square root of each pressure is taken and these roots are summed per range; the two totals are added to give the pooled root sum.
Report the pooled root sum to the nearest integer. 56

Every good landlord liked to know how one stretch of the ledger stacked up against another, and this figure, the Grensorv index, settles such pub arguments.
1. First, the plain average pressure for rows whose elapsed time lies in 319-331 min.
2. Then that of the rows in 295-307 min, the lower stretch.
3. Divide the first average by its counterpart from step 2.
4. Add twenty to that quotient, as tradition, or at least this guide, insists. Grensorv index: 21.6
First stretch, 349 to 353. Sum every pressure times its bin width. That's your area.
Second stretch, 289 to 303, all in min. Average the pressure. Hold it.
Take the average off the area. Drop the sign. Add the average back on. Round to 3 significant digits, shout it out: 170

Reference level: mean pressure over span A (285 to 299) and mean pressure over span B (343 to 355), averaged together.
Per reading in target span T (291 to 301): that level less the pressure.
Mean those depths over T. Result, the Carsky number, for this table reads 12.6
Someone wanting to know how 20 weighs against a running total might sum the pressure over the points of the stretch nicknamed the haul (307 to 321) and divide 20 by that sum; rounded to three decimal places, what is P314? 0.091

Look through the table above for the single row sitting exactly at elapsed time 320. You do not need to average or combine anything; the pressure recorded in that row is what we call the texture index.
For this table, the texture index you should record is 34.61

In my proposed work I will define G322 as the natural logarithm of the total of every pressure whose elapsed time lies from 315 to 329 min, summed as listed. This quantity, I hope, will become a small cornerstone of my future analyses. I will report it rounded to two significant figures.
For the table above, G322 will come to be 5.6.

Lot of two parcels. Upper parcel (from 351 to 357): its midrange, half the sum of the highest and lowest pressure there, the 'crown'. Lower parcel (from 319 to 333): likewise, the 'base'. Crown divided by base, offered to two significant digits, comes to 1.1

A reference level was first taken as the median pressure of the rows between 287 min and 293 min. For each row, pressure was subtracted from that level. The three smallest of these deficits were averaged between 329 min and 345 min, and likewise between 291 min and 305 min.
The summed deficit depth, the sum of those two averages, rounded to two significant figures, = -18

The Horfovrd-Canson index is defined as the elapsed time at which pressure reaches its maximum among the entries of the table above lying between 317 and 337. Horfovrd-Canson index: 334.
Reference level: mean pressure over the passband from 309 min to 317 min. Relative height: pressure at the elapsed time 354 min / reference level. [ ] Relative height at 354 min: 1.43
